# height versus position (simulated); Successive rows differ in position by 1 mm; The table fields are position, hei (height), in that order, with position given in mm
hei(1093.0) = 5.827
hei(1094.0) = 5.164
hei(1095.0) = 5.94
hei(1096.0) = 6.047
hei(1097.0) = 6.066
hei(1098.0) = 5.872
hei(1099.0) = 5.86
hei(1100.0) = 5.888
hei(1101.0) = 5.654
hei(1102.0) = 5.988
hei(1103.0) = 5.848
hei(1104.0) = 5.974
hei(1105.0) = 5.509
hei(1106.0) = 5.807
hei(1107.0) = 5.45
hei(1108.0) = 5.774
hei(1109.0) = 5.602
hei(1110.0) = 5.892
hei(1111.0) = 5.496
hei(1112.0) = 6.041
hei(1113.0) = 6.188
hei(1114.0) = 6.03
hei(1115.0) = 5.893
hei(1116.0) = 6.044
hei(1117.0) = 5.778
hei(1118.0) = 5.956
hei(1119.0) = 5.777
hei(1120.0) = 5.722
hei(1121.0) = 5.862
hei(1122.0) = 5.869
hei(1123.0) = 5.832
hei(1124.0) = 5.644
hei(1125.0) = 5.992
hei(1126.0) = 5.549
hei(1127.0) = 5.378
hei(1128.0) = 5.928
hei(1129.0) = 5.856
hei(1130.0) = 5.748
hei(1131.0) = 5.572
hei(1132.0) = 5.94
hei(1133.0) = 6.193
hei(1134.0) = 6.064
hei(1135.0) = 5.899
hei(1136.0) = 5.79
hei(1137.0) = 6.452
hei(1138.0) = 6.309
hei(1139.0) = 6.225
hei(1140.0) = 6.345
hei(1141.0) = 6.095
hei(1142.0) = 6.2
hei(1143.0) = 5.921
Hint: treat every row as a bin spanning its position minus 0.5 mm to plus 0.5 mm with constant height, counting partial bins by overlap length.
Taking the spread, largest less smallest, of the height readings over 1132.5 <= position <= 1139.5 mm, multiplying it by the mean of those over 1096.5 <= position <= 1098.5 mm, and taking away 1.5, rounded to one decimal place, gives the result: 2.5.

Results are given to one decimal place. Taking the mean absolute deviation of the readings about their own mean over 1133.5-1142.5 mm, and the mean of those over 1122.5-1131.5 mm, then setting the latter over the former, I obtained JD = 33.7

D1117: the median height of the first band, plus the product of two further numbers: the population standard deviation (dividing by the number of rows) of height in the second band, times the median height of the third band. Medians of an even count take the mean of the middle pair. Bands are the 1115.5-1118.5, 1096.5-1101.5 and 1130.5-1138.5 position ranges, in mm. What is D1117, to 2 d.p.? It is 6.74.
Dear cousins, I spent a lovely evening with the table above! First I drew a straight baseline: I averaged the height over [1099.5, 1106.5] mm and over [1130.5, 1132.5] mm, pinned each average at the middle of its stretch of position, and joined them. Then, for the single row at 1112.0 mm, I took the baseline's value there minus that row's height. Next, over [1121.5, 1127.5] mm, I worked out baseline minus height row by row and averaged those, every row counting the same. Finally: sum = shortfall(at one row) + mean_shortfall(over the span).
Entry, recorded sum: -0.19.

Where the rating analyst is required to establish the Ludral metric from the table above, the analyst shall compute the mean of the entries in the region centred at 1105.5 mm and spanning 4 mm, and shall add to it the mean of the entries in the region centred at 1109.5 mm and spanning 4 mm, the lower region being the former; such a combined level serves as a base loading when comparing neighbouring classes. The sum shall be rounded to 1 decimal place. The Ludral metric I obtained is 11.4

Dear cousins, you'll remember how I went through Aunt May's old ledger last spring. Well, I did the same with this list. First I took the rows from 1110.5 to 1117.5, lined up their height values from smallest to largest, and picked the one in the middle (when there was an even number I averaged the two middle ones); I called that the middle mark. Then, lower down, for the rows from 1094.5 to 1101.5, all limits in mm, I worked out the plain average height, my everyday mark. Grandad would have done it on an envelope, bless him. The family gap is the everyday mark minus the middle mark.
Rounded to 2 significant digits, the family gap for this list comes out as -0.13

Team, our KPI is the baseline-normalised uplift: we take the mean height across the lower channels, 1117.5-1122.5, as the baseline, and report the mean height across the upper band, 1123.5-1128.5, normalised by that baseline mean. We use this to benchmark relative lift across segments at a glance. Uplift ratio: 0.98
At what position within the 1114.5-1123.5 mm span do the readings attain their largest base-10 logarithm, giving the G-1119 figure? 1116.0 mm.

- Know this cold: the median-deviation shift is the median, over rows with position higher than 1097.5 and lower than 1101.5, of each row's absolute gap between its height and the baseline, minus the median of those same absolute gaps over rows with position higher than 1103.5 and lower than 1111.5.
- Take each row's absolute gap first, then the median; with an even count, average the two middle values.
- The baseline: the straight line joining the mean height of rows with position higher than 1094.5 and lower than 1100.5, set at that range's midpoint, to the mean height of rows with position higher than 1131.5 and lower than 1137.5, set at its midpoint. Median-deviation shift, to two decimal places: -0.21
